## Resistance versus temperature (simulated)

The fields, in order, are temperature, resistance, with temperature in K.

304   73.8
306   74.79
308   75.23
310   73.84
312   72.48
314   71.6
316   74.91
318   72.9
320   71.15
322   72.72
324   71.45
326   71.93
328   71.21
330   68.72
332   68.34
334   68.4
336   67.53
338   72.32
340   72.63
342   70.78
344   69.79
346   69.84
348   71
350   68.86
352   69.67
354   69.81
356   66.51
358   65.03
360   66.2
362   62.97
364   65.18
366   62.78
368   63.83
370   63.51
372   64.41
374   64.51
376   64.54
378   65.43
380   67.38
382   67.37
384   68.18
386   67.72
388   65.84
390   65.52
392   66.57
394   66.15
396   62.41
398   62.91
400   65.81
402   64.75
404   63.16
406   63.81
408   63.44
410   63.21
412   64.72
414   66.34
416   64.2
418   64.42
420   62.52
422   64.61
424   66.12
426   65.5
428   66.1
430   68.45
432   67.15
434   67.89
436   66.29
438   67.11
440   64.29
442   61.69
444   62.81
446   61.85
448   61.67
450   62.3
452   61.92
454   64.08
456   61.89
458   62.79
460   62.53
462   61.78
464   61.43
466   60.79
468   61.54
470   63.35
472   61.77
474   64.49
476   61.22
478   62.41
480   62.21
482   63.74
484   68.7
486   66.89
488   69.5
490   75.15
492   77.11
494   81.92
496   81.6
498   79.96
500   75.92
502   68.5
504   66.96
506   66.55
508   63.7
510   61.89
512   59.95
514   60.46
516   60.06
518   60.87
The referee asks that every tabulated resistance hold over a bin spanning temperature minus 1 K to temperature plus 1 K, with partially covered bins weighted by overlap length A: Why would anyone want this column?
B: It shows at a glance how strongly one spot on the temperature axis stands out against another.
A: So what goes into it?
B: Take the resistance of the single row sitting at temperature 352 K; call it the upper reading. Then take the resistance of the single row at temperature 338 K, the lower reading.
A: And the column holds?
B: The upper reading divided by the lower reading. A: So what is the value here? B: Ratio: 0.96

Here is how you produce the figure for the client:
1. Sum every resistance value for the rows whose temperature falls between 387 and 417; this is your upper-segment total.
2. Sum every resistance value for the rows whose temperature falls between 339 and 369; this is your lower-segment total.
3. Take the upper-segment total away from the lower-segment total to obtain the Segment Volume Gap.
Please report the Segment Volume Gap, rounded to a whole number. 46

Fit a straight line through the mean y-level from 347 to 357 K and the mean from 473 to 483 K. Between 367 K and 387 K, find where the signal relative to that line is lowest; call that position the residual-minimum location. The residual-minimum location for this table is 370 K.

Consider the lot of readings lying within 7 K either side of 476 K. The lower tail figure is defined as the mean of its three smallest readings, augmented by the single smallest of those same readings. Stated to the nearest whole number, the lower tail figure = 123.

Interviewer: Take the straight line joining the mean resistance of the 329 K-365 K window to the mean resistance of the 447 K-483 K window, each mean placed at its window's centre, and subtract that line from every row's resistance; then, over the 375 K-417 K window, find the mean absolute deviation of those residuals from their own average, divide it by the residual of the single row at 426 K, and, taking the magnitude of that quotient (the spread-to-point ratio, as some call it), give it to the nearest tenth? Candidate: 1.1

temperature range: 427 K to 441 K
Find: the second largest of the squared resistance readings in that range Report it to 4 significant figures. 4609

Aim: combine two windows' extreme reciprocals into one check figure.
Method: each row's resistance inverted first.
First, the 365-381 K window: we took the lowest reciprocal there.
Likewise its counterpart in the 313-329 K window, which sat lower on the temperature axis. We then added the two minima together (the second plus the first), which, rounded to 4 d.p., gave 0.0282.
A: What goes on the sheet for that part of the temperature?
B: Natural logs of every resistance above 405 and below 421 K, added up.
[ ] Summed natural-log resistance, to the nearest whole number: 33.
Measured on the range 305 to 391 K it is 182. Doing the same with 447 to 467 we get 41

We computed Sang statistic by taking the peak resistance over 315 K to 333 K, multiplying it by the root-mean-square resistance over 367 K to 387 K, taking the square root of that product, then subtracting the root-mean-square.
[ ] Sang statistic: 4.4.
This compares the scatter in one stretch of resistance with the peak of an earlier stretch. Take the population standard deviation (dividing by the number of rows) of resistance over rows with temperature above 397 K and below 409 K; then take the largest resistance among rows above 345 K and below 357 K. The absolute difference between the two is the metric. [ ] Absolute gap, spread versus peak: 70.0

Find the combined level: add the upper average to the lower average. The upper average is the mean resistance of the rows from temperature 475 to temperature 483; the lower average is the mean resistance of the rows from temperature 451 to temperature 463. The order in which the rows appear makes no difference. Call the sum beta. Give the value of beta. 125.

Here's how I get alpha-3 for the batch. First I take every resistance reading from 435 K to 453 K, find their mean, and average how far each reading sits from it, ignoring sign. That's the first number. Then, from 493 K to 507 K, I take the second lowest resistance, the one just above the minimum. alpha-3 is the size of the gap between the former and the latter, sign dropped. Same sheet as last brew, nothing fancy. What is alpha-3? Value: 65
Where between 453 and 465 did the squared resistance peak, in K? 454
